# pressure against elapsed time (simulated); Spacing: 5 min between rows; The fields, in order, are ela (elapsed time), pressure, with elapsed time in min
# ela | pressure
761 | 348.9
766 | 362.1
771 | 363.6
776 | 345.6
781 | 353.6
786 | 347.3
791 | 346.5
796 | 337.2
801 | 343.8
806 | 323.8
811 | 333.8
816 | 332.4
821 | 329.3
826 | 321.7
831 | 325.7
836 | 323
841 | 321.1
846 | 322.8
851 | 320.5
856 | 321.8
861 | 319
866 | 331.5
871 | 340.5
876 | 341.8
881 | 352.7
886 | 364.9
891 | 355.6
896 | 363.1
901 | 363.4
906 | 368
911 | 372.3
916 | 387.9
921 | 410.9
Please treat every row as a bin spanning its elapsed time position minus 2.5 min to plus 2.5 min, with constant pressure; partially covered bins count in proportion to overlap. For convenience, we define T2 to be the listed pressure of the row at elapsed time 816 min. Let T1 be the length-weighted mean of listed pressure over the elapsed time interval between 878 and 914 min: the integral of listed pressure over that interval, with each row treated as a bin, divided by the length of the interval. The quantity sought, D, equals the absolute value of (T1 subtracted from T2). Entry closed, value 31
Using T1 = 363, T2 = 332.4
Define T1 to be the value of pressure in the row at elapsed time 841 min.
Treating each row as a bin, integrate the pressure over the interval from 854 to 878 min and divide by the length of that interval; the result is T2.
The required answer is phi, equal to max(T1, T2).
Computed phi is 331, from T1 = 321.1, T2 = 331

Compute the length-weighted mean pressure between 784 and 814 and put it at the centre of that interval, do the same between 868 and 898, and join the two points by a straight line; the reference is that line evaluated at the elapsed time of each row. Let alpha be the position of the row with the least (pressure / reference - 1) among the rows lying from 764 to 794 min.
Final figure 791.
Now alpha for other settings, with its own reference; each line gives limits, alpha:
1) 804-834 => 826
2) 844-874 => 861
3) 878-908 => 881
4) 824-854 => 851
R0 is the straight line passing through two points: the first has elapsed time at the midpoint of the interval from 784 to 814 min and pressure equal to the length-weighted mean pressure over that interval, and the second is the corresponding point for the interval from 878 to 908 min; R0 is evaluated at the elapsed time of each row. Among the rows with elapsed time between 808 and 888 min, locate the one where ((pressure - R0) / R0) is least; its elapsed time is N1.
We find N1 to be 861 min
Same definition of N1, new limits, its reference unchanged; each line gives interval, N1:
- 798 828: 826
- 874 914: 876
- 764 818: 806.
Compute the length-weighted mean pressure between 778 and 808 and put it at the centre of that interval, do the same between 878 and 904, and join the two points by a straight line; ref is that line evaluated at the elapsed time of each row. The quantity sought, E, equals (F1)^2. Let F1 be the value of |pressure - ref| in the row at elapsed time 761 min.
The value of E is 148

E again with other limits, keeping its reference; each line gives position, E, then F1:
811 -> 139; 12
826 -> 704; 27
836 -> 729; 27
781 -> 178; 13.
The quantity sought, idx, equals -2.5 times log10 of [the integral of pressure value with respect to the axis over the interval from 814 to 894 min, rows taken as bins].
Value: -11.1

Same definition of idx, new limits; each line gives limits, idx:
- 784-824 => -10.3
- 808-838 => -10.0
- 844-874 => -10.0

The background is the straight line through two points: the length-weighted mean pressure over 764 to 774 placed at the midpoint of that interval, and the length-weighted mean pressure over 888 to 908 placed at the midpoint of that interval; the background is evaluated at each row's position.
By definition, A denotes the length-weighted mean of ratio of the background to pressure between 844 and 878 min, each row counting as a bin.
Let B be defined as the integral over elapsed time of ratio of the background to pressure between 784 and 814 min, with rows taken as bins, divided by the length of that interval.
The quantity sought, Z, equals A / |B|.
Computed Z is 1.03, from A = 1.10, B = 1.07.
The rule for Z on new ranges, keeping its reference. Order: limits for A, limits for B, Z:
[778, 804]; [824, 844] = 0.94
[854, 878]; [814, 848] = 0.98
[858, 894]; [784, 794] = 1.01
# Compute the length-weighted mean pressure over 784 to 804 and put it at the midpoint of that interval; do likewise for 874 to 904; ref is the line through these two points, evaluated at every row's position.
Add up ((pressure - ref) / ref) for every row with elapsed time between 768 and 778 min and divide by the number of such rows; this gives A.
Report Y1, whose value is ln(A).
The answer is -3.2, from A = 0.043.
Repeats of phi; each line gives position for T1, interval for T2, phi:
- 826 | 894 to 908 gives 365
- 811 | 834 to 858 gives 334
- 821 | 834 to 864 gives 329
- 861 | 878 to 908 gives 361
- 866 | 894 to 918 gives 371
